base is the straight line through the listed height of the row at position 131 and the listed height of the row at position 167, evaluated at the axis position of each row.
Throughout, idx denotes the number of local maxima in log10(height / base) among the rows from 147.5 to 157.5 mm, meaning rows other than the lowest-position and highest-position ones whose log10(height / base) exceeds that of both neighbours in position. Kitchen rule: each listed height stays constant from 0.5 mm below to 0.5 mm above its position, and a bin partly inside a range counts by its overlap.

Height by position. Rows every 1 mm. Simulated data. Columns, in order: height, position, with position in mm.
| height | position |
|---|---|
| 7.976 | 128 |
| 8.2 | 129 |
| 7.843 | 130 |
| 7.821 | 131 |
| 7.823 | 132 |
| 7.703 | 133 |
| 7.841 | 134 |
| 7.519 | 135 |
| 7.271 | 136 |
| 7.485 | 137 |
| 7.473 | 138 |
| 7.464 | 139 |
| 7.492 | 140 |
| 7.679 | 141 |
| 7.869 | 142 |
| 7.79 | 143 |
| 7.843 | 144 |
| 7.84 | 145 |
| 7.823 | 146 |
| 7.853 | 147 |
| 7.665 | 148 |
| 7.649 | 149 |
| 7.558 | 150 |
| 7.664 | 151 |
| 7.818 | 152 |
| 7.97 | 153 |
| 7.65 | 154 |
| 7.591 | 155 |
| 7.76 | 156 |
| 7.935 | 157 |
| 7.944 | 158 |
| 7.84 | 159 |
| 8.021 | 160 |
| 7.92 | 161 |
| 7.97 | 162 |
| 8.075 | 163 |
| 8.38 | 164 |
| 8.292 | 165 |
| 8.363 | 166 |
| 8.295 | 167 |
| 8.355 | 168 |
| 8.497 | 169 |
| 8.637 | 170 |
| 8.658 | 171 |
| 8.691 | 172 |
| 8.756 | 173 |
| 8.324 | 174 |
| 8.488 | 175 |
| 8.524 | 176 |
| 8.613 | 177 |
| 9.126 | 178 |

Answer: 1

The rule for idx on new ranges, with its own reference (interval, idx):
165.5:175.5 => 1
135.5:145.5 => 3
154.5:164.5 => 2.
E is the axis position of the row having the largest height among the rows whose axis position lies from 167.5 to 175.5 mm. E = 173 mm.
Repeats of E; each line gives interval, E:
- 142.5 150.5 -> 147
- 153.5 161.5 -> 160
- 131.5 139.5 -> 134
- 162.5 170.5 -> 170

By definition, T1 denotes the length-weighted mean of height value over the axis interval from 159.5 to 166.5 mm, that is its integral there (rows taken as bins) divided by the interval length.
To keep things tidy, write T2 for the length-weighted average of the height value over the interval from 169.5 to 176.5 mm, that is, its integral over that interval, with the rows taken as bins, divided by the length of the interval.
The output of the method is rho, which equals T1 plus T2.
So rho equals 16.7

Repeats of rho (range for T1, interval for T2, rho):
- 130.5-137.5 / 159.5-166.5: 15.8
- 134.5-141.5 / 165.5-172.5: 16.0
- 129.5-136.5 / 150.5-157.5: 15.5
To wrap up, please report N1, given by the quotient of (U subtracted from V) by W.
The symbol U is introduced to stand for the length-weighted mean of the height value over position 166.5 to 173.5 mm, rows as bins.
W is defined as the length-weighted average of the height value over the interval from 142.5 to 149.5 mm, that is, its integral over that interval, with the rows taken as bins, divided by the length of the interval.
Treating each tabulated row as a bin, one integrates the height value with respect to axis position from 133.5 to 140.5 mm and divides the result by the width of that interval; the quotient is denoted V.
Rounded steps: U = 8.6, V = 7.5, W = 7.78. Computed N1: -0.13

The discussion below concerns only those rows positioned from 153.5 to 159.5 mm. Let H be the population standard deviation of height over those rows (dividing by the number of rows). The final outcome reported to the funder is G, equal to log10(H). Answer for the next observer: -0.87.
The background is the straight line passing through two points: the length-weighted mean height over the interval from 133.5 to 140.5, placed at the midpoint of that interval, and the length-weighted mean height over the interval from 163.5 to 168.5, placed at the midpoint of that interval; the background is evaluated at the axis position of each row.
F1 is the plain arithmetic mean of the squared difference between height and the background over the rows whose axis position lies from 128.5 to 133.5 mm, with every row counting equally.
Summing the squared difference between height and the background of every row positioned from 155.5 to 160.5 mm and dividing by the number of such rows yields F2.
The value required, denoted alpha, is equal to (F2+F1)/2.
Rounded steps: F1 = 0.337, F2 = 0.048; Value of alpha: 0.19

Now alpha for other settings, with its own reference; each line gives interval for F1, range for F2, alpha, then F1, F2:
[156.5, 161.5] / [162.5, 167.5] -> 0.03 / 0.046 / 0.009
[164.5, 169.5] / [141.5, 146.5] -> 0.01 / 0.003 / 0.019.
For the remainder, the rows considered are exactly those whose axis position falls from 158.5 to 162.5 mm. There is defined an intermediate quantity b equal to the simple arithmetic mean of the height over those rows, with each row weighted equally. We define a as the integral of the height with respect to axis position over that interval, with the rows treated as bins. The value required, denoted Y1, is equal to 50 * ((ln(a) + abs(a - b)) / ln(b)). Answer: 658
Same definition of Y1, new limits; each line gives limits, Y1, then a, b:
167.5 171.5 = 679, 34.1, 8.5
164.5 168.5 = 672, 33.3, 8.3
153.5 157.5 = 651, 30.9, 7.7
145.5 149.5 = 651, 31.0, 7.7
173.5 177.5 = 678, 33.9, 8.5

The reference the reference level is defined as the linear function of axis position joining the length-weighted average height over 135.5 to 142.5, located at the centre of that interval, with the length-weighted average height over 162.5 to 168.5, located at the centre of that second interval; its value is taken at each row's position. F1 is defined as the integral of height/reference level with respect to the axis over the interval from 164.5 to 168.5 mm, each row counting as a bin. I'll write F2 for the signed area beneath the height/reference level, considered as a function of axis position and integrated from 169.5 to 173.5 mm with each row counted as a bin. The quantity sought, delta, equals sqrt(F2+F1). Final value 2.847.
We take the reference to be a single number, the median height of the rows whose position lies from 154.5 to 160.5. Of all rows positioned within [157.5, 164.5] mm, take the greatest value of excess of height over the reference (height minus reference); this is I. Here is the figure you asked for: 0.5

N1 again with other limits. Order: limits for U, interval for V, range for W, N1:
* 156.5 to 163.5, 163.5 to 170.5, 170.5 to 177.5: 0.05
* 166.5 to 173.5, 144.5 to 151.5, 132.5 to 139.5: -0.11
